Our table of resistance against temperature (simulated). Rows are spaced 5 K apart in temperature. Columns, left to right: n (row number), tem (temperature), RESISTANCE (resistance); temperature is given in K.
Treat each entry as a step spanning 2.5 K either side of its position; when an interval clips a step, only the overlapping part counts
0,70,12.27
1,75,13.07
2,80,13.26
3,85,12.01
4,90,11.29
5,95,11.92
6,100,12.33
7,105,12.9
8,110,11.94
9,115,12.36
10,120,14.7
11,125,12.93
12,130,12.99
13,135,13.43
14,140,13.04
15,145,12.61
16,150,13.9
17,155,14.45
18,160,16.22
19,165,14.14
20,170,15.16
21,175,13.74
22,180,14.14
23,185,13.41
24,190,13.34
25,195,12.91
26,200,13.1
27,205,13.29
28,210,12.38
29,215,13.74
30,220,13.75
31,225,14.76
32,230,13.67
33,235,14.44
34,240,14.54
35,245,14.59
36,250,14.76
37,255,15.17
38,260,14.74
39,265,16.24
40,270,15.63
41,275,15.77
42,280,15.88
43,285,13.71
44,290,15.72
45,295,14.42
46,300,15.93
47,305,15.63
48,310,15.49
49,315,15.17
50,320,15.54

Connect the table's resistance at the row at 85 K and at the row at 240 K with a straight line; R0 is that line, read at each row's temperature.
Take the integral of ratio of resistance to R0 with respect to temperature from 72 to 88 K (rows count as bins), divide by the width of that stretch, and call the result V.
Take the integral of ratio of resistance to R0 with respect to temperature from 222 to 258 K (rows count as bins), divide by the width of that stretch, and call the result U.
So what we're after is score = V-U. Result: 0.07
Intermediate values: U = 1.00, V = 1.07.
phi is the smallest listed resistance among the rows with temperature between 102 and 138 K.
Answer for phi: 11.94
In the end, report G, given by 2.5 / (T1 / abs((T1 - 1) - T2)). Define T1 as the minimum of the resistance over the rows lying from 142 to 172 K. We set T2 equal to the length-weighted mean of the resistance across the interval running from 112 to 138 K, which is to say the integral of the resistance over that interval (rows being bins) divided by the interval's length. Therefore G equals 0.3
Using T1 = 12.61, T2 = 13.3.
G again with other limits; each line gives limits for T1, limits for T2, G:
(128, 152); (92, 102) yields 0.1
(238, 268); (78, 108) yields 0.2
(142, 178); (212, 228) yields 0.5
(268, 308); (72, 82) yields 0.1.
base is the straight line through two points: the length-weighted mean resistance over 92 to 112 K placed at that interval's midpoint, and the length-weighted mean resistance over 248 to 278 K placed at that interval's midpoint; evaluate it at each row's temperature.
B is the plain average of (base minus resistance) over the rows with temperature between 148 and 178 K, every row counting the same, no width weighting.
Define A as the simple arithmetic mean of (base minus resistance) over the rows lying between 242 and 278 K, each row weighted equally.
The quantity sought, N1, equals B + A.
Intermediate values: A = 0.07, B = -1.2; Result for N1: -1.1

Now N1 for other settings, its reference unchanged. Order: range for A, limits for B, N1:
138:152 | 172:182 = -0.3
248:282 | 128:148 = -0.1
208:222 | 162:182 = 0.5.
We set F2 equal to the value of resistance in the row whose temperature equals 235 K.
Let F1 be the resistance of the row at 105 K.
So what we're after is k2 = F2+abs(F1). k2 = 27.3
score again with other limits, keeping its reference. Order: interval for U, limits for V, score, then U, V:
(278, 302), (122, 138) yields 0.05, 0.98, 1.03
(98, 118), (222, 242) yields -0.01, 1.00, 0.99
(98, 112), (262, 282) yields 0.05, 1.01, 1.05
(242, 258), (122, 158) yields 0.03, 1.01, 1.04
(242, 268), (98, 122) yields 0.01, 1.02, 1.03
